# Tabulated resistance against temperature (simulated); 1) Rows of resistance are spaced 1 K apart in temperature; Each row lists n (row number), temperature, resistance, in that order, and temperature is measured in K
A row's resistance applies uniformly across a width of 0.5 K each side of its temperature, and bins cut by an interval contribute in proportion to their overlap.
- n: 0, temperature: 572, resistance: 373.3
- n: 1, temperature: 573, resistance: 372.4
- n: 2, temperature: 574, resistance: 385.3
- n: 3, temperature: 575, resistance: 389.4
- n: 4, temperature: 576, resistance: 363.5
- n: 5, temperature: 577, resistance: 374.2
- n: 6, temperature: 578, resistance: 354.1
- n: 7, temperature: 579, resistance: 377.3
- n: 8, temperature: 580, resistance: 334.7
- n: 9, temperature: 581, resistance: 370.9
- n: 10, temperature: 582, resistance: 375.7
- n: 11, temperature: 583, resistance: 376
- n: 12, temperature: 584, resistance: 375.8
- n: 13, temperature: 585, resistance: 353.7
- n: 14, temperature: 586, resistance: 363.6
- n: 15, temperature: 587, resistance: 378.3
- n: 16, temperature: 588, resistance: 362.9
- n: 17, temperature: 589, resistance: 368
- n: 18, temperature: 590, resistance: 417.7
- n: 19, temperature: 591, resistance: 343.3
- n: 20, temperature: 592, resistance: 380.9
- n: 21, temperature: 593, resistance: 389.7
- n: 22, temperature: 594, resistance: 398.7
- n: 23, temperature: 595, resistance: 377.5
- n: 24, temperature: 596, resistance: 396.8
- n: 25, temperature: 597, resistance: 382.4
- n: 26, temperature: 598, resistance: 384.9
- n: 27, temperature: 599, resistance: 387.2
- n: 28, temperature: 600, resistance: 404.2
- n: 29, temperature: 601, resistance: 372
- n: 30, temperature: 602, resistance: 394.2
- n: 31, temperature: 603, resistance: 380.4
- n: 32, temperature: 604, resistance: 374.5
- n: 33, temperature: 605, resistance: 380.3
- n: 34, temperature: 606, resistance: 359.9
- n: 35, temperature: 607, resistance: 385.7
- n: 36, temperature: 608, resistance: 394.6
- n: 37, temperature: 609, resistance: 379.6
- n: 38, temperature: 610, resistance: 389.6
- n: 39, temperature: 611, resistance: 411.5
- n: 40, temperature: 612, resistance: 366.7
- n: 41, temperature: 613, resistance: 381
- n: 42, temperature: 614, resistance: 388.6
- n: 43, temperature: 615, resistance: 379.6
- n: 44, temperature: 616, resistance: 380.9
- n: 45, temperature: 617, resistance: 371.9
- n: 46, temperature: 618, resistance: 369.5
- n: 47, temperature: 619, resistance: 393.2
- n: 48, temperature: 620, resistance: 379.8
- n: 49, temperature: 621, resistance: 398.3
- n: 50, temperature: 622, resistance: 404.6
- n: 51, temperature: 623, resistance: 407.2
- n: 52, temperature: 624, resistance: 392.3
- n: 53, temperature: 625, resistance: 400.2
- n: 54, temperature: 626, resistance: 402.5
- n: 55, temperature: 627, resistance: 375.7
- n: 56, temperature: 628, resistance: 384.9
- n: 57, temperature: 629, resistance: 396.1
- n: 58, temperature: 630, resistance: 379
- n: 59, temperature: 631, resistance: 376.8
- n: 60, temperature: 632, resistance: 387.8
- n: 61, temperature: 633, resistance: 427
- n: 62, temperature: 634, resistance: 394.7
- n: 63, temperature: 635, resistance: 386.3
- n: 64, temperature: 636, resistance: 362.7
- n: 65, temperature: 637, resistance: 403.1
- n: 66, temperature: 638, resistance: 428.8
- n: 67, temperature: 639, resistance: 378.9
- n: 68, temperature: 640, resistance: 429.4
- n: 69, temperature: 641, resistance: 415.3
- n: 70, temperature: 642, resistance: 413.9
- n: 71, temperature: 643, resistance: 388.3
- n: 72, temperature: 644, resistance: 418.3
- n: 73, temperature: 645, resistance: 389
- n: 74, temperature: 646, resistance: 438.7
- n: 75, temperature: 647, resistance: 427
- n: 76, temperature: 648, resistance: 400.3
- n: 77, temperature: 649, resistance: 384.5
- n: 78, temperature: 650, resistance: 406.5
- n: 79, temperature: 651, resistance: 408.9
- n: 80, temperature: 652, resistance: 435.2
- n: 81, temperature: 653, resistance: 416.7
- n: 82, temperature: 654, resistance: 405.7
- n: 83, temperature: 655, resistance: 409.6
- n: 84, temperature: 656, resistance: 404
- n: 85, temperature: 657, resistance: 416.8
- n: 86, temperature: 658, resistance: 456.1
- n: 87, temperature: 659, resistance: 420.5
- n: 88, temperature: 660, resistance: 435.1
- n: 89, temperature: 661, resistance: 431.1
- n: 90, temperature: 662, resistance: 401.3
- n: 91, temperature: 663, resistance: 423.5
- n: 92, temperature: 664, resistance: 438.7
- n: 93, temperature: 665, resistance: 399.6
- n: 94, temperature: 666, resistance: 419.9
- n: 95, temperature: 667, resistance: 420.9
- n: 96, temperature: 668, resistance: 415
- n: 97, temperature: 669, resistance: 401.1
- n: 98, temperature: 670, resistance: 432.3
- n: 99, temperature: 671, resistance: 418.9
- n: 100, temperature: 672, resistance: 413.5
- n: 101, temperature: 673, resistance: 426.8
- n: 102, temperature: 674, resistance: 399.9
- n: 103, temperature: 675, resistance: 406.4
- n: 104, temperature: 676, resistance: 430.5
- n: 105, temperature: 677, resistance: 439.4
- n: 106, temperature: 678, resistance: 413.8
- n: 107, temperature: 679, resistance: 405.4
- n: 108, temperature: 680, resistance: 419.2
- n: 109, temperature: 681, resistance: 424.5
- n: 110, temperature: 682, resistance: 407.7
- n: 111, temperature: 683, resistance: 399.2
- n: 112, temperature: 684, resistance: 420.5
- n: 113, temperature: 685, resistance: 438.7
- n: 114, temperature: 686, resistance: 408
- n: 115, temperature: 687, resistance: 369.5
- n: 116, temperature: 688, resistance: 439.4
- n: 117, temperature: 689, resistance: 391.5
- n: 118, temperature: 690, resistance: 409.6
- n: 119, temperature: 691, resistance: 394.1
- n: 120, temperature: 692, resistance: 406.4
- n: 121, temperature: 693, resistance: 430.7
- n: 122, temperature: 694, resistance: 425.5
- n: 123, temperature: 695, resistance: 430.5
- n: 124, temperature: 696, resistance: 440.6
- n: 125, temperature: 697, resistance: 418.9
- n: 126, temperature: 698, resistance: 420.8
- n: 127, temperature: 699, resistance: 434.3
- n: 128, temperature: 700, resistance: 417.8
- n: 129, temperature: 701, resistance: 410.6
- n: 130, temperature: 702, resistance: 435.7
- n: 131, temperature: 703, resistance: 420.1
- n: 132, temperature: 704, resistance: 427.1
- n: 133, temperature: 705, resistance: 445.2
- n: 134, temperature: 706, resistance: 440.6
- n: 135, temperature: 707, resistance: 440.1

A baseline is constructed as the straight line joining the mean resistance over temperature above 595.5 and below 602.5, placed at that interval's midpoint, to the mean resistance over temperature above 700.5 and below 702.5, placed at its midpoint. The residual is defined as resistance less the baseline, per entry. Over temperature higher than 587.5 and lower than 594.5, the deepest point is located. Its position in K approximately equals 591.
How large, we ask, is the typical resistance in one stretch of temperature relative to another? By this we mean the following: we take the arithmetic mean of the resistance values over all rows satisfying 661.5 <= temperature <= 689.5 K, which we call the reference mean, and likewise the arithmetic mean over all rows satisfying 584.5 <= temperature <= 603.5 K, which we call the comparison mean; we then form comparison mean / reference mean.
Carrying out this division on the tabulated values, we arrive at 0.92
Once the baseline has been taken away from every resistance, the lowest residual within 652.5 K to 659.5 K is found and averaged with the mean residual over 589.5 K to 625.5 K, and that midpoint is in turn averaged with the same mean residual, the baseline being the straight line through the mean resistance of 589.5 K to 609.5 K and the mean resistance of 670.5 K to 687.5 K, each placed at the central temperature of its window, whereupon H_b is -1.2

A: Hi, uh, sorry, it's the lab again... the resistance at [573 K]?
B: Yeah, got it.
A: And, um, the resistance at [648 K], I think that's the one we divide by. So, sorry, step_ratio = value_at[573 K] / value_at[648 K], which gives 0.93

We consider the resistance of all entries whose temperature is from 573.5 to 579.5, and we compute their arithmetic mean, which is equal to 374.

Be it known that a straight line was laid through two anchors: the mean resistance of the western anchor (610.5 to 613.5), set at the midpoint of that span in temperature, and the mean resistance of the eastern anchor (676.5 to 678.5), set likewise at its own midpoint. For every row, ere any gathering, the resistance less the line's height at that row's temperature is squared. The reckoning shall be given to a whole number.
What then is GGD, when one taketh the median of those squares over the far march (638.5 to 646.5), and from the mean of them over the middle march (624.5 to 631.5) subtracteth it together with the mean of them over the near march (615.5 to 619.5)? -302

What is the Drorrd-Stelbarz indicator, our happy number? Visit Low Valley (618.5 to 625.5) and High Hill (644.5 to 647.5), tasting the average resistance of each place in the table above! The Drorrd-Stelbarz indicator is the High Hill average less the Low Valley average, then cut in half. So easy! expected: 11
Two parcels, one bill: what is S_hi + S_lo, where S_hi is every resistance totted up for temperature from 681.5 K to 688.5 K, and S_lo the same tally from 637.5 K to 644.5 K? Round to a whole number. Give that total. 5756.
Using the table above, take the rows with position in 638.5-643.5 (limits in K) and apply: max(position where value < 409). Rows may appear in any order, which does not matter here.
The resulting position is 643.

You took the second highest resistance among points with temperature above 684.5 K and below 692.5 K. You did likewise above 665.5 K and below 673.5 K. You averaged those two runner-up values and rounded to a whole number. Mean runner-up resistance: 433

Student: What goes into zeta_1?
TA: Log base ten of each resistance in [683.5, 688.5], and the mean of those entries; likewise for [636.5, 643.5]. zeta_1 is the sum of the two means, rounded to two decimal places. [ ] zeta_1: 5.23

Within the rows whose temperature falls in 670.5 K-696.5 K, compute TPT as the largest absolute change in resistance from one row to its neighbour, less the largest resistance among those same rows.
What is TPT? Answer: -371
